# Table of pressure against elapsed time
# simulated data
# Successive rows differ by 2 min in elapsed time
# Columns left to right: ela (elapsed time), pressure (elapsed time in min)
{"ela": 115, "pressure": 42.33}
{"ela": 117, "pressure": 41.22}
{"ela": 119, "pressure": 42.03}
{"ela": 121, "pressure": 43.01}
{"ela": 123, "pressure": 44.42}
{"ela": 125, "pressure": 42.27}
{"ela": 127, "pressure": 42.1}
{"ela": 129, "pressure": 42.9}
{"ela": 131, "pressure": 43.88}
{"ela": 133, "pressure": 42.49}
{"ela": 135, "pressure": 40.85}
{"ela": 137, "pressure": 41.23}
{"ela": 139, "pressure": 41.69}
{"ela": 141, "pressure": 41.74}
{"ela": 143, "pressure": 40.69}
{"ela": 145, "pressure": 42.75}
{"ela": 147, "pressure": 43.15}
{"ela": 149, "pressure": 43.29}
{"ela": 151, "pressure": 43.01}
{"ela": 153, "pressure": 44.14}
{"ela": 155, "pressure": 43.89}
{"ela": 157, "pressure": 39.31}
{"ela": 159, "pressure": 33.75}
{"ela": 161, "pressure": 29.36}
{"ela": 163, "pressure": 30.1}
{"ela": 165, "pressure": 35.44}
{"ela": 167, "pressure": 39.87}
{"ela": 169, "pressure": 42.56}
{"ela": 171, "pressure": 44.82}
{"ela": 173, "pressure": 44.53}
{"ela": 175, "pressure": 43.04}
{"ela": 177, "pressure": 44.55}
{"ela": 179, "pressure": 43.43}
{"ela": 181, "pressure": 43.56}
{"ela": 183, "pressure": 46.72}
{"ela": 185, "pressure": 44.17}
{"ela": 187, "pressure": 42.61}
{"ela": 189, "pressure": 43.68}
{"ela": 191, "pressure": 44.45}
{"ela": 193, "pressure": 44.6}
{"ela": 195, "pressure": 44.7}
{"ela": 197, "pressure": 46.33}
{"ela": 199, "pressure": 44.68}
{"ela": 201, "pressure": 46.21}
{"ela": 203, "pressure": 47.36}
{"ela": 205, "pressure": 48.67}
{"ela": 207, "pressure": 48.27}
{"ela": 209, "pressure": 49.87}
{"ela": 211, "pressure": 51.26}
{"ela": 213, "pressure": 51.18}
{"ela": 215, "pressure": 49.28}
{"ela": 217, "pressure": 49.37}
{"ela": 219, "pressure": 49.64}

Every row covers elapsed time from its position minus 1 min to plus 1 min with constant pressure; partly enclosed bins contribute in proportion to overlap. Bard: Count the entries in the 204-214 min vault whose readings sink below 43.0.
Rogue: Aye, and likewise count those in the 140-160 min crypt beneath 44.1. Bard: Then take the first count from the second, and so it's 9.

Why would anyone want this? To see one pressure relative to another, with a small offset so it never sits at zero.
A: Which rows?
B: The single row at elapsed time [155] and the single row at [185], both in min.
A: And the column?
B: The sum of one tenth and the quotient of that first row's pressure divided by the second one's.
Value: 1.09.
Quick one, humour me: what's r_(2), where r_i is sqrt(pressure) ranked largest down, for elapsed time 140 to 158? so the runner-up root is 6.62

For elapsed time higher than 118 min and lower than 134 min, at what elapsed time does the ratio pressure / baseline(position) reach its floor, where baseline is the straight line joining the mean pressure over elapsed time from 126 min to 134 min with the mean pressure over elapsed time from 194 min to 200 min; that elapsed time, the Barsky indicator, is 127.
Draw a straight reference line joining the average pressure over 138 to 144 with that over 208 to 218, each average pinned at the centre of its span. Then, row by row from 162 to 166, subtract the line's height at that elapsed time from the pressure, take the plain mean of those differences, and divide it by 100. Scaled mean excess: -0.11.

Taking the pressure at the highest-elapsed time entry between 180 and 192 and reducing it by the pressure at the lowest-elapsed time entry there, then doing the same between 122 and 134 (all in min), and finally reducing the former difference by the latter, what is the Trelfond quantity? 2.8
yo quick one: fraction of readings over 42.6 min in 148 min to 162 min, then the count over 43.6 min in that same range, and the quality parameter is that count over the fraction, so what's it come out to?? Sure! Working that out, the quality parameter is 3.5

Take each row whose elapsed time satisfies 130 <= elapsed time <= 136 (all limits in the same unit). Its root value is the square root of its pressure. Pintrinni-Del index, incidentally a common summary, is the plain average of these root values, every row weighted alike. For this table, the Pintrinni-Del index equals 6.51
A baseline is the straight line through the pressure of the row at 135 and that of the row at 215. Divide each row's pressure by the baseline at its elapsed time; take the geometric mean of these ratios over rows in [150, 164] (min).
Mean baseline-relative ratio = 0.86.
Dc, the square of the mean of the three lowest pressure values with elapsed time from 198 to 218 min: 2124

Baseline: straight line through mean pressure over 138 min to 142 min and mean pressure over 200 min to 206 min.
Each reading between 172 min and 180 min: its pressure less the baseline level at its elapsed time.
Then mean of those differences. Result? -1.1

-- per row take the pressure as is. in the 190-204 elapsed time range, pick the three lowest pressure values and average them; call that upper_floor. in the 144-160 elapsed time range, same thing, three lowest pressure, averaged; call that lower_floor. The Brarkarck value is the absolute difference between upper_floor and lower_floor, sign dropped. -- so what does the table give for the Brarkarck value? 6.0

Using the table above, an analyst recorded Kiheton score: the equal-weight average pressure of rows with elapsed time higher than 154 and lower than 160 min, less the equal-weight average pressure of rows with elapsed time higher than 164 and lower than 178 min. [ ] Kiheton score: -3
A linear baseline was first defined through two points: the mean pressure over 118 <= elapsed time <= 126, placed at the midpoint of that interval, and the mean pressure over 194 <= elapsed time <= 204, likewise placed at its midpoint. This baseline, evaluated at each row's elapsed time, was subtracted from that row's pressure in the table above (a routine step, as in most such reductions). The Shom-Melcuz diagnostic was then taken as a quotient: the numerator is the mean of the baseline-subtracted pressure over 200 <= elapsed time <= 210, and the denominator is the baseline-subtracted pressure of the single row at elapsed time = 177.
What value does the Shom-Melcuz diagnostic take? -4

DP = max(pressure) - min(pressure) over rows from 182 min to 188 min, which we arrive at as 4.1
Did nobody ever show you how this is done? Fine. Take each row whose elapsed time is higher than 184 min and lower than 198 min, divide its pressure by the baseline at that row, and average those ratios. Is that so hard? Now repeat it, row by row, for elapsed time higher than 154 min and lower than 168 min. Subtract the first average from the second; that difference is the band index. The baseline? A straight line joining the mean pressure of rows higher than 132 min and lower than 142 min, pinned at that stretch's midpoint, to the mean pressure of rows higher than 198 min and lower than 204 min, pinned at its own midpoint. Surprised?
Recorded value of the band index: -0.15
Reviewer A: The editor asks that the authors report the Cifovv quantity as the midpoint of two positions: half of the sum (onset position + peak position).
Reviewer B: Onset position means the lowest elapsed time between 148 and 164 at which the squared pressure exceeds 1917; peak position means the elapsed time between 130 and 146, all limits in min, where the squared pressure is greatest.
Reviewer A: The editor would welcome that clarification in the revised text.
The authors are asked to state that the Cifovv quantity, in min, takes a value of 142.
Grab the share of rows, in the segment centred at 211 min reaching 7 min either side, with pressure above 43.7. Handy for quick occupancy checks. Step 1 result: 1.0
